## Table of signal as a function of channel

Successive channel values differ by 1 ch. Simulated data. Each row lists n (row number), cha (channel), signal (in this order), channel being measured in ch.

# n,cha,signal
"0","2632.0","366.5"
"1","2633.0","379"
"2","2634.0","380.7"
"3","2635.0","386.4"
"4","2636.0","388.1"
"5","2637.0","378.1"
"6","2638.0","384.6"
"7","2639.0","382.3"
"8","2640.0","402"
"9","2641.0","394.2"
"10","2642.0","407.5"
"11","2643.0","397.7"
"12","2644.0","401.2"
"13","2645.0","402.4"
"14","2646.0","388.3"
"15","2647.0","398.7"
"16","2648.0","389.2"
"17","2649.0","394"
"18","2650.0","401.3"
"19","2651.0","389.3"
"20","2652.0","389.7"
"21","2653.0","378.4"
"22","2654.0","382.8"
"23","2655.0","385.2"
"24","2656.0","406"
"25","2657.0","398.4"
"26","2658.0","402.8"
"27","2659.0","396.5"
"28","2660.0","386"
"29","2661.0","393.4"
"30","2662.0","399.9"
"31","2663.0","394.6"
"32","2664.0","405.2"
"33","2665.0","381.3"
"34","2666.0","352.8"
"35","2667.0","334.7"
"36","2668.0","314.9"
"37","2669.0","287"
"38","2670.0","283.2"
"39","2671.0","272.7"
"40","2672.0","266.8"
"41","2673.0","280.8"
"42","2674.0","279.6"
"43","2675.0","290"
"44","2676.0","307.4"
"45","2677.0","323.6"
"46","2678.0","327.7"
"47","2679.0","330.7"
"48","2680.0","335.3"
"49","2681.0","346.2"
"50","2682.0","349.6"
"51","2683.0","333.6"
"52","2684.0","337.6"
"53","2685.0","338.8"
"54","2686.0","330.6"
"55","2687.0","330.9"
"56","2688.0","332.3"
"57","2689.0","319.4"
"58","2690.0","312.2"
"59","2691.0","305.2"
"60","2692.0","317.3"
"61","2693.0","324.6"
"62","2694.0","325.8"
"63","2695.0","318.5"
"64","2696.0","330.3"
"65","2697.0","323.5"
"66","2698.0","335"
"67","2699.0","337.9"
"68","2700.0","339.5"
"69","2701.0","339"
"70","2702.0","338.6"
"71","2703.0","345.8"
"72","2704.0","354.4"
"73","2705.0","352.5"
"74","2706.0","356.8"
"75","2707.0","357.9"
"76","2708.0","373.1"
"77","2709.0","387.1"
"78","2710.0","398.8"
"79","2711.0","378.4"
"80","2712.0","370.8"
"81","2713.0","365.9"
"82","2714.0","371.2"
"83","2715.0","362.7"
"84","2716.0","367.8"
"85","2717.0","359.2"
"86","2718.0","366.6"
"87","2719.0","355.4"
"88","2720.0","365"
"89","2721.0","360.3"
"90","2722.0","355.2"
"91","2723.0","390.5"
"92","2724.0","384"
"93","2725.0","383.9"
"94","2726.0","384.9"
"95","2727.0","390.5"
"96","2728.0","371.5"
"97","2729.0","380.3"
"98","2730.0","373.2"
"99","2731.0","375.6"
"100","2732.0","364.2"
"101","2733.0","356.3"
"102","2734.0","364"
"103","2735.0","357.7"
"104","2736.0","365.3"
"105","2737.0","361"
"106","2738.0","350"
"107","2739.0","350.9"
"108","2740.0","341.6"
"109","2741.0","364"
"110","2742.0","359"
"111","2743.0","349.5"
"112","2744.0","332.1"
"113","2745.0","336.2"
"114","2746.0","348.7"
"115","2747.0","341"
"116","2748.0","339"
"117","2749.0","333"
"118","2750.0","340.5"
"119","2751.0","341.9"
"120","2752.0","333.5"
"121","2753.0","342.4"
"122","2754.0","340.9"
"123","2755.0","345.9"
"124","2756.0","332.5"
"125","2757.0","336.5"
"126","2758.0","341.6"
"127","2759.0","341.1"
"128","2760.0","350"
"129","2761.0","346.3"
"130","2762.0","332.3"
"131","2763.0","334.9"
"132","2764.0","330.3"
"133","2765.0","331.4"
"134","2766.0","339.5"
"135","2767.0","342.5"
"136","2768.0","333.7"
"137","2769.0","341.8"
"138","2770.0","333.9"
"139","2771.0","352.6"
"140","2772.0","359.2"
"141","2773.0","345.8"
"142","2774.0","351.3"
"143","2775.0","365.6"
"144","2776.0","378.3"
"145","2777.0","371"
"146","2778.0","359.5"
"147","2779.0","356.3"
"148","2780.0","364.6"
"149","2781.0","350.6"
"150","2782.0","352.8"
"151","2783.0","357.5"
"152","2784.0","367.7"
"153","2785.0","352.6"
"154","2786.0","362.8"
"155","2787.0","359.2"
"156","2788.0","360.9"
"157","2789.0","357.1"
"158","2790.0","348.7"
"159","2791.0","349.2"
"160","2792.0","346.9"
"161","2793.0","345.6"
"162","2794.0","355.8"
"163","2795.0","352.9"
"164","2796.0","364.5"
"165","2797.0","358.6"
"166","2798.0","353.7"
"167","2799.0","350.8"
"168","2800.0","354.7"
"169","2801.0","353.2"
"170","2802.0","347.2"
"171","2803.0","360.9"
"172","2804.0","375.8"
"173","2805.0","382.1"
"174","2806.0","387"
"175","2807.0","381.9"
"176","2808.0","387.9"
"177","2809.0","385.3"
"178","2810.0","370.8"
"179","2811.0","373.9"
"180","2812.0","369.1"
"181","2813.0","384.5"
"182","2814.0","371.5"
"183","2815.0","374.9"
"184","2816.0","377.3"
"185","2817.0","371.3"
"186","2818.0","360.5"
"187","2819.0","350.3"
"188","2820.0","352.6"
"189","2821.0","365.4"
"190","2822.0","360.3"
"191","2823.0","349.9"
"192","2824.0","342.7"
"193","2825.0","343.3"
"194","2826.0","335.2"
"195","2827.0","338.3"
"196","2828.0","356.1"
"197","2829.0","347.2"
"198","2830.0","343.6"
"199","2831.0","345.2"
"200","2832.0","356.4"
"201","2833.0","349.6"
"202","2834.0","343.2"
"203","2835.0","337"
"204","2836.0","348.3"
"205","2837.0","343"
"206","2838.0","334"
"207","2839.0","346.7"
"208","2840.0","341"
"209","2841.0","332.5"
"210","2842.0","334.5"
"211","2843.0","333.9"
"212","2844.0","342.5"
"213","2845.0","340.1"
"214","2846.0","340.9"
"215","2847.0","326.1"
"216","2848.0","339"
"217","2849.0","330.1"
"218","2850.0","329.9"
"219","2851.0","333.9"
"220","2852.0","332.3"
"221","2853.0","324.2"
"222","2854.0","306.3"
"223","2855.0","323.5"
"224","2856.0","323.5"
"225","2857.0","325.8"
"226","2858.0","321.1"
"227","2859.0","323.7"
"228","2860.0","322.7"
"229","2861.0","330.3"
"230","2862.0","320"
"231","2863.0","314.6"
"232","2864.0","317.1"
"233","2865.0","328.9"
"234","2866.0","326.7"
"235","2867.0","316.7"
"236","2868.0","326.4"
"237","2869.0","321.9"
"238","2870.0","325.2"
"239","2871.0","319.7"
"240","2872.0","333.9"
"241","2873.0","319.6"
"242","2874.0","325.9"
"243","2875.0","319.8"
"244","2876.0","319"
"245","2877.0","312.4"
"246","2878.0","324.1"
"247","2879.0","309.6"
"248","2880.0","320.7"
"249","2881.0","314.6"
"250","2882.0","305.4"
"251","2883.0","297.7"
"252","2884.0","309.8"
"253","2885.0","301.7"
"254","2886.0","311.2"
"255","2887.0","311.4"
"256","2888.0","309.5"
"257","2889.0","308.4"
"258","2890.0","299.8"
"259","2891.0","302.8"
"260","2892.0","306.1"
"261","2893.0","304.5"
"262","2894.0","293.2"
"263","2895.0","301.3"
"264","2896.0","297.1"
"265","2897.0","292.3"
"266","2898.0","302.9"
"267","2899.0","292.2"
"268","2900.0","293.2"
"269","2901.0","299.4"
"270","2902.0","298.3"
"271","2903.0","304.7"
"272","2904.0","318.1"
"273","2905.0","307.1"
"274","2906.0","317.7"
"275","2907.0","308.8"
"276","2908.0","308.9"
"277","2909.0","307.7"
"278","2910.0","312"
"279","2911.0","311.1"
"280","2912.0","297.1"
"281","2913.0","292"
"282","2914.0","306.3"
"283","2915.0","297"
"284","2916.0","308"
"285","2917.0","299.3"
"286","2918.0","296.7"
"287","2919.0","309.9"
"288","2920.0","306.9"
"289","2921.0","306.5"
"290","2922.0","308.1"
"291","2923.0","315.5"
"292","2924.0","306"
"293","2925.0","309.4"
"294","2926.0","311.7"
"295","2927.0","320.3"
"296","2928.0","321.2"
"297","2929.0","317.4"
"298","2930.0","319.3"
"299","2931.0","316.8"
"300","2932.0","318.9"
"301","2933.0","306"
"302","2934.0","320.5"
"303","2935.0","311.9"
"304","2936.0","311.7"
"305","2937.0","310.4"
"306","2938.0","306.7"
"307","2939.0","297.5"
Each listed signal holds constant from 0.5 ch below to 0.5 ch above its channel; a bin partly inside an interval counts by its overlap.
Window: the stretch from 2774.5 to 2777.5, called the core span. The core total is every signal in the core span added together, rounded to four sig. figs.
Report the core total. 1115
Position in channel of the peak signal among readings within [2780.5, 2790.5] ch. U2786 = 2784.0 ch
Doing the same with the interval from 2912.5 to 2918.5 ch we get 2916.0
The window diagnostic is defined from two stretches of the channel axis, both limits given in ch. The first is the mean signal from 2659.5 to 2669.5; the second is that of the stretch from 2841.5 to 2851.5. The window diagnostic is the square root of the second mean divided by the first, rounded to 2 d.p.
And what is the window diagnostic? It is 0.96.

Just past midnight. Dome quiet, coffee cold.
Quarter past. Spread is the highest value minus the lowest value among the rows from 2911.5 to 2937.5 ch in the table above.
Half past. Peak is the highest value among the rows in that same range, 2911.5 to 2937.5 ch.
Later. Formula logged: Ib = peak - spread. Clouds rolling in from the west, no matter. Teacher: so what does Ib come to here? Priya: 292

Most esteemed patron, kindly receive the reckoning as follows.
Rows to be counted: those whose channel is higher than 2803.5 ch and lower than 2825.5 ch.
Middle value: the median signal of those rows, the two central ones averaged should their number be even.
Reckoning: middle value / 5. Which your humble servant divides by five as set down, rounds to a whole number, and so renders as 74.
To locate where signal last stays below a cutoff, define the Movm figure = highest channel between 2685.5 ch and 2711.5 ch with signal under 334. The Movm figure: 2697.0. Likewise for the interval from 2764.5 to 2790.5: 2770.0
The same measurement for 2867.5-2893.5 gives 2893.0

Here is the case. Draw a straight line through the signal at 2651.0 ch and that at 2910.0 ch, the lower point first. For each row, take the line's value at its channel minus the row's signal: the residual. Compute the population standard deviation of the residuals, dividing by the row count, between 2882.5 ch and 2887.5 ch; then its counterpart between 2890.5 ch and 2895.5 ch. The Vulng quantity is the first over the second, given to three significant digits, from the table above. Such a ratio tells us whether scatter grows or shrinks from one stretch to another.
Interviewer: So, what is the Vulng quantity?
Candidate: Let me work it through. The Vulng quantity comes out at 1.38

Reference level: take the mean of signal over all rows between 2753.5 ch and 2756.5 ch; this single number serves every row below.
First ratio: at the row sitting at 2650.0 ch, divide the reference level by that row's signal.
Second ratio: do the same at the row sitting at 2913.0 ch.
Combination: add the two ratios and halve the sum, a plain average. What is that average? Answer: 1.01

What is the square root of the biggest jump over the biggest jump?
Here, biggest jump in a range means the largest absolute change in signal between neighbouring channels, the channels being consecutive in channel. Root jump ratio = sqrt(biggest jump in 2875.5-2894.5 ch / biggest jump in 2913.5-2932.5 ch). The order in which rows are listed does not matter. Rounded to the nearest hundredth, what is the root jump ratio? 1.05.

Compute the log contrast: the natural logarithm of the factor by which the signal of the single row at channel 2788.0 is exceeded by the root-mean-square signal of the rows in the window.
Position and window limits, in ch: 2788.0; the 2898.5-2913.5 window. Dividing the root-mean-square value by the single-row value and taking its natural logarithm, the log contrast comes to -0.17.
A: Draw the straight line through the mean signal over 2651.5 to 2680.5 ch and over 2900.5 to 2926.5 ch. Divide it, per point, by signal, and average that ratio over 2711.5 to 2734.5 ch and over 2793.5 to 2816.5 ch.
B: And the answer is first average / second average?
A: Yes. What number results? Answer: 1.04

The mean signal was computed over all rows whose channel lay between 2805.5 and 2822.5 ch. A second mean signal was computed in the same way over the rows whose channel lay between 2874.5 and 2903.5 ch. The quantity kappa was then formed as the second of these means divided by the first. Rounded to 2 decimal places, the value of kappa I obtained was 0.82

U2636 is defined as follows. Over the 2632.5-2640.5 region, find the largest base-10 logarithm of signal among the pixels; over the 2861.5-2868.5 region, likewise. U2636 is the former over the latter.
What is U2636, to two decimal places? 1.03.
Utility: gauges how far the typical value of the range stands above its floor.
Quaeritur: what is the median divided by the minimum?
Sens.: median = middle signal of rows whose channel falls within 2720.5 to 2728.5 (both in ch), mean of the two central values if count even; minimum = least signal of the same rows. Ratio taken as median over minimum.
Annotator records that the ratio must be 1.08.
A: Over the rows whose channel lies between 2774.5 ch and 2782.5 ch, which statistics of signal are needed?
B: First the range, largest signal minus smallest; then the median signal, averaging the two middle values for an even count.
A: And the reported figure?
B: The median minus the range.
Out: 334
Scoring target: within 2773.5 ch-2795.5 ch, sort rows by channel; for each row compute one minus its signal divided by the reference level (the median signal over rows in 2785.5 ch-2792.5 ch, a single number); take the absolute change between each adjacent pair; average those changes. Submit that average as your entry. 0.0198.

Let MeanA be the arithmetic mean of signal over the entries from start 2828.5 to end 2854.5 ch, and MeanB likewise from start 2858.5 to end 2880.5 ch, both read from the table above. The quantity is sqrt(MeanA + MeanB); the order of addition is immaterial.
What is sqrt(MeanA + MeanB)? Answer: 25.7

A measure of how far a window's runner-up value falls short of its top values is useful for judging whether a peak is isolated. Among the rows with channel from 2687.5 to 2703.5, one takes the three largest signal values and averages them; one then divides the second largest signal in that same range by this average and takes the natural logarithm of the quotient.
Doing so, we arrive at -0.0057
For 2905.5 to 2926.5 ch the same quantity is 0.0014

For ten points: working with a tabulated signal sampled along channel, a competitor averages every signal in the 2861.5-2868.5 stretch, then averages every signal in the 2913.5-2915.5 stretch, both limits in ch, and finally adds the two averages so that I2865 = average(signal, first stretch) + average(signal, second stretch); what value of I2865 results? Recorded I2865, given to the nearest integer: 623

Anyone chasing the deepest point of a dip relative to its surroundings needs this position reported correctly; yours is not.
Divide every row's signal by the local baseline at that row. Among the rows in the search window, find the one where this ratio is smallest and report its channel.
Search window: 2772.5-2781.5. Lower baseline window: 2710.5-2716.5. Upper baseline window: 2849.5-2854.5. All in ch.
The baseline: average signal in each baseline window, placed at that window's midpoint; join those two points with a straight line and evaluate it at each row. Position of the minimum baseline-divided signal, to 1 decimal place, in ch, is 2773.0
